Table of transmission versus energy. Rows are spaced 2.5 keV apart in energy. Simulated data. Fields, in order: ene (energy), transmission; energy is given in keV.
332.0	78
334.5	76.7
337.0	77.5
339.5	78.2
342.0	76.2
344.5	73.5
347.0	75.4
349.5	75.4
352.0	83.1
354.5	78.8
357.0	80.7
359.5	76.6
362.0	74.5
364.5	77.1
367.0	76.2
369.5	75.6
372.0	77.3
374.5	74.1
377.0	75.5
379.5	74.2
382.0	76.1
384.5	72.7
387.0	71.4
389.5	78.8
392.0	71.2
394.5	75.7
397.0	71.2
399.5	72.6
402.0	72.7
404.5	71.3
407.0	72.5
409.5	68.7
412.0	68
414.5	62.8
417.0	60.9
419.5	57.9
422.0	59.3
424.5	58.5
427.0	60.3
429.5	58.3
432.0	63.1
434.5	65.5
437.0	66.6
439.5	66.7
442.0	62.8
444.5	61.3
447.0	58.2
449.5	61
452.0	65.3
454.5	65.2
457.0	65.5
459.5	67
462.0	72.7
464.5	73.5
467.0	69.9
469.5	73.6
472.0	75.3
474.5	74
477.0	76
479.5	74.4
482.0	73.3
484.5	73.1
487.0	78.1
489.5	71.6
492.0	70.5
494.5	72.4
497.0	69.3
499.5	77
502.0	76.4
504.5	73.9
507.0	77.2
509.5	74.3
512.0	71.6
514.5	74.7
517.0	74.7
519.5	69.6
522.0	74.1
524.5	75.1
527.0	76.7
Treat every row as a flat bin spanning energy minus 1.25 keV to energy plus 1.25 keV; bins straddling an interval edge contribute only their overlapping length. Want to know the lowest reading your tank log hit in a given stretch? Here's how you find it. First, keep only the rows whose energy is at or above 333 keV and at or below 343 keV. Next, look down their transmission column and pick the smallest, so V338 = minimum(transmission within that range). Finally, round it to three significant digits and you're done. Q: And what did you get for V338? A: 76.2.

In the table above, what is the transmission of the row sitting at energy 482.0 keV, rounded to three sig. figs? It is 73.3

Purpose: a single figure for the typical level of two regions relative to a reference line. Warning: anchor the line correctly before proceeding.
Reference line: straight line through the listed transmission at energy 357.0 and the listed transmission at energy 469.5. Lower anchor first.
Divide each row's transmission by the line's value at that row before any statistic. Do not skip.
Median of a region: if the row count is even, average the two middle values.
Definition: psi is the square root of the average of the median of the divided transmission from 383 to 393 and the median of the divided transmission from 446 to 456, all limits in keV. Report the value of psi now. 0.938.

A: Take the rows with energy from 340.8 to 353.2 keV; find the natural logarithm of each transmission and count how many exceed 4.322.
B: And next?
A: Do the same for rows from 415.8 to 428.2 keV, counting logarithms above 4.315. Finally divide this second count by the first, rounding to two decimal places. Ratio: 0.00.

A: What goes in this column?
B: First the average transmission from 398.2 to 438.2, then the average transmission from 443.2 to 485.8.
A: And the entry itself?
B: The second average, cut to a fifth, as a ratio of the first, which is 0.214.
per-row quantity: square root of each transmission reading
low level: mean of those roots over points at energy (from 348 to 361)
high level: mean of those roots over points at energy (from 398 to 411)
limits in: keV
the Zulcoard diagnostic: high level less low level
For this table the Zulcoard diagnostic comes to -0.42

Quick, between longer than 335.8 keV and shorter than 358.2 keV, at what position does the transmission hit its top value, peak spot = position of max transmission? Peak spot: 352.0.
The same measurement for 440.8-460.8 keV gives 459.5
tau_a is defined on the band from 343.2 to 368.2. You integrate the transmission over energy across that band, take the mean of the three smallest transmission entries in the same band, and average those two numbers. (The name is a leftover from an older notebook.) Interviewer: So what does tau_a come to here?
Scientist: 1001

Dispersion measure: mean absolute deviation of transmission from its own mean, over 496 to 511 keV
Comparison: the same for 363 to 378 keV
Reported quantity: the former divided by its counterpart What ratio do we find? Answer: 2.4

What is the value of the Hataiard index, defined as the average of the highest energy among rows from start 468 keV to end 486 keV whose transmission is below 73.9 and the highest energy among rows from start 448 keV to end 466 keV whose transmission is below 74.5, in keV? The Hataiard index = 474.5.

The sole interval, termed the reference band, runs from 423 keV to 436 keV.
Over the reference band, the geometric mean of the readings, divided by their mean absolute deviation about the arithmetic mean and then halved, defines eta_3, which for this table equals 12.1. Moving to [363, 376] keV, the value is 39.3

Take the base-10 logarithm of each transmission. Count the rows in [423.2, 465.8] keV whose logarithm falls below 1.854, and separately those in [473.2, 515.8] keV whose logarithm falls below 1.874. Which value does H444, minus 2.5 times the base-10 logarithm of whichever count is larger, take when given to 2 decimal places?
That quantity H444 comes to -2.94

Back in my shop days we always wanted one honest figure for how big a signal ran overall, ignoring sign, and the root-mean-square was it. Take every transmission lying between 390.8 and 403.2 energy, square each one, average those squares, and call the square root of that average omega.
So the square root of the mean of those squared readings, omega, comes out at 73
